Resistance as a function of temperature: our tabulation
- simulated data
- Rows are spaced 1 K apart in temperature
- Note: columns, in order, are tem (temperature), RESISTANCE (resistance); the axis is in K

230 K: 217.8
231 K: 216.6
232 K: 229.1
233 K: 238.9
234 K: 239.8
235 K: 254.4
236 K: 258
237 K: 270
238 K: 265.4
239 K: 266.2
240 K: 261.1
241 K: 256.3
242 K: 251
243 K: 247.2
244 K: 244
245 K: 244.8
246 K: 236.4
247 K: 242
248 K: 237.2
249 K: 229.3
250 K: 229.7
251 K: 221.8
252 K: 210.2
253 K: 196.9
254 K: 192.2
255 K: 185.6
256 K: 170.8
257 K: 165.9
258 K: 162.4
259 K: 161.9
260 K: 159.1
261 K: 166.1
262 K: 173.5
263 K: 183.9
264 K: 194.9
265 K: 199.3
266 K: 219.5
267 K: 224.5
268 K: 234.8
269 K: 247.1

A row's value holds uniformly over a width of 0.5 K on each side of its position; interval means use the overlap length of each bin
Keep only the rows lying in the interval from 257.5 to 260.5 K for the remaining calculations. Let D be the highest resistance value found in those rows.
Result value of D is 162.4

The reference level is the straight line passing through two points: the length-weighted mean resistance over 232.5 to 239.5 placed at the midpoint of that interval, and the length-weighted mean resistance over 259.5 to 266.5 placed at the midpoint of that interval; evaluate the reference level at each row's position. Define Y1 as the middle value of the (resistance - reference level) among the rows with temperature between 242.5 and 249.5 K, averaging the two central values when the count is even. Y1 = 9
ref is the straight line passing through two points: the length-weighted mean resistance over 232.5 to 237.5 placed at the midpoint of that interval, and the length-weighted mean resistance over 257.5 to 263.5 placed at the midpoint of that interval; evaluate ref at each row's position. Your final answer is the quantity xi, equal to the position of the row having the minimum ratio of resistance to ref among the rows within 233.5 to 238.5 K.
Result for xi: 234 K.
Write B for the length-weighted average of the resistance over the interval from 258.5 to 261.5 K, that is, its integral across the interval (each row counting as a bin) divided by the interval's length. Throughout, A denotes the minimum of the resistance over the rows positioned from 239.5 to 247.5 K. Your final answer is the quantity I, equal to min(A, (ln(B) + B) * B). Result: 236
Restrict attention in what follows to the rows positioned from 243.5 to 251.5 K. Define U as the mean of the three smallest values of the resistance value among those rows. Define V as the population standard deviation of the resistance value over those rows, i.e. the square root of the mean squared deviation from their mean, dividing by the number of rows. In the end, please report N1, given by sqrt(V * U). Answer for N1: 42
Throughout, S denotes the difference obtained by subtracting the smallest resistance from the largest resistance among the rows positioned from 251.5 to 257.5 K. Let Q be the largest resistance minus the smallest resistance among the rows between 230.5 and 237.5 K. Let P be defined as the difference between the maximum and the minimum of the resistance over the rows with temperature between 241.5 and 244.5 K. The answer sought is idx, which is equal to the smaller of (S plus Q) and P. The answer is 7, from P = 7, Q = 53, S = 44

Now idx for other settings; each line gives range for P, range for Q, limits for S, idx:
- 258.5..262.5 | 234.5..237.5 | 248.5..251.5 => 14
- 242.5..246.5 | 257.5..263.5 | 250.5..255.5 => 11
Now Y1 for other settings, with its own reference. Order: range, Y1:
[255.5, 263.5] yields -33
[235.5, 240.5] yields 16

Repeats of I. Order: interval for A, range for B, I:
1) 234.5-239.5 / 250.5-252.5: 254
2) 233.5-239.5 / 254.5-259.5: 240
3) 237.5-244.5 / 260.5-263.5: 244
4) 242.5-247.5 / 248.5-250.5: 236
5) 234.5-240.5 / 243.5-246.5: 254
